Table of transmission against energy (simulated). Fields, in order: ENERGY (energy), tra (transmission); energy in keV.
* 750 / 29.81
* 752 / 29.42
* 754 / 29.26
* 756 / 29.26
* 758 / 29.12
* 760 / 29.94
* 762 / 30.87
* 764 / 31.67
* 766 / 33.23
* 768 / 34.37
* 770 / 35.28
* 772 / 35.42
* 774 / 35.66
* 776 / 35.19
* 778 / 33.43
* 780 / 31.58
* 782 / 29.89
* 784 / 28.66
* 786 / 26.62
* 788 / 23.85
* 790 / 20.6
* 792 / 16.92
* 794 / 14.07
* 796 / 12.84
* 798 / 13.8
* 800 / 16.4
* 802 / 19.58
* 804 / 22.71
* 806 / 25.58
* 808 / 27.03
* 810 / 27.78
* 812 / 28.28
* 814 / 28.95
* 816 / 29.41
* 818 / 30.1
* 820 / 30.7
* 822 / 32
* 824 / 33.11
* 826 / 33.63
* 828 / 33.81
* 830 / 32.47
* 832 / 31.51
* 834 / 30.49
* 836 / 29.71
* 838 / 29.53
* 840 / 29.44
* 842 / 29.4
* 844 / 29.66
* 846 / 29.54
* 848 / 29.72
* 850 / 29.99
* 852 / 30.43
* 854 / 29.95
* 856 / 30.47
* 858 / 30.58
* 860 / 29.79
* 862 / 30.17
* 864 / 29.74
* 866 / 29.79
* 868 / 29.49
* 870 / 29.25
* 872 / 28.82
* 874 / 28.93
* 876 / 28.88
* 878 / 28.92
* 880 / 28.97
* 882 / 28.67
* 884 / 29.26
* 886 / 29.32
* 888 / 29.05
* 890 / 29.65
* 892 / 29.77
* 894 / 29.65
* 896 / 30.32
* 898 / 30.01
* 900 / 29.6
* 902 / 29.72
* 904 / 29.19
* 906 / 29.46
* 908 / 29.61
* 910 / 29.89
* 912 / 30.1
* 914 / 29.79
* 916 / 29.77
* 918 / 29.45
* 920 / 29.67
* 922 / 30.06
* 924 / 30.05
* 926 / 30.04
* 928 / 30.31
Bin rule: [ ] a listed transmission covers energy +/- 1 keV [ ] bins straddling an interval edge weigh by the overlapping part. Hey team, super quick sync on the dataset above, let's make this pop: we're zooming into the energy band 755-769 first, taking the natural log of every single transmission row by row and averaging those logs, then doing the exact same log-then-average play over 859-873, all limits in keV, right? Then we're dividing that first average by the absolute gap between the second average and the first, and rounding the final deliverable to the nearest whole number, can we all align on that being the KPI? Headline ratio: 66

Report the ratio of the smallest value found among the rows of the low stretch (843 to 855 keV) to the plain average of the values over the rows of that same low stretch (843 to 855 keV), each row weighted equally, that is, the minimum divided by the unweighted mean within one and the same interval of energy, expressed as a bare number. 0.99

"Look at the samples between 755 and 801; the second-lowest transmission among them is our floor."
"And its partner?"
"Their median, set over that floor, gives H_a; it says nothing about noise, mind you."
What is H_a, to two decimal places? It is 2.17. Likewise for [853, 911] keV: 1.03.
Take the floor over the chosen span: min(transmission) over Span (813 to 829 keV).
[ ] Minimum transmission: 28.95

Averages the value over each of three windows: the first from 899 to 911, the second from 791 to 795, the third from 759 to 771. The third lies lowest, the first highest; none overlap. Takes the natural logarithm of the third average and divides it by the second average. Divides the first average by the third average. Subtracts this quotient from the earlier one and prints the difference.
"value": -0.68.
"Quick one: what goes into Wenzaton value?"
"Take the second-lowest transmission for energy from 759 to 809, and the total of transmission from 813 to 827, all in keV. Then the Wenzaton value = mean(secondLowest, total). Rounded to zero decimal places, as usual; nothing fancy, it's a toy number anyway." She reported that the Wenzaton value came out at 116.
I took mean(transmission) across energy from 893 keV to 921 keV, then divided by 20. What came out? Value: 1.49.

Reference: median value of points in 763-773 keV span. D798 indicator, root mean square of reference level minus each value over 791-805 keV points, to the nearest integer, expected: 18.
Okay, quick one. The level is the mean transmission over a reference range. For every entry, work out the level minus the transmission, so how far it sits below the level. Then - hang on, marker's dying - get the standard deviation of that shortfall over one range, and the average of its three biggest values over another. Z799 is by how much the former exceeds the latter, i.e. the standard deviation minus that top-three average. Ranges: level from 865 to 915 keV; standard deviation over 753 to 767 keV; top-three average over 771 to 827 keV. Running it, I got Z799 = -14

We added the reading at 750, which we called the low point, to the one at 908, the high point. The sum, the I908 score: 59.4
